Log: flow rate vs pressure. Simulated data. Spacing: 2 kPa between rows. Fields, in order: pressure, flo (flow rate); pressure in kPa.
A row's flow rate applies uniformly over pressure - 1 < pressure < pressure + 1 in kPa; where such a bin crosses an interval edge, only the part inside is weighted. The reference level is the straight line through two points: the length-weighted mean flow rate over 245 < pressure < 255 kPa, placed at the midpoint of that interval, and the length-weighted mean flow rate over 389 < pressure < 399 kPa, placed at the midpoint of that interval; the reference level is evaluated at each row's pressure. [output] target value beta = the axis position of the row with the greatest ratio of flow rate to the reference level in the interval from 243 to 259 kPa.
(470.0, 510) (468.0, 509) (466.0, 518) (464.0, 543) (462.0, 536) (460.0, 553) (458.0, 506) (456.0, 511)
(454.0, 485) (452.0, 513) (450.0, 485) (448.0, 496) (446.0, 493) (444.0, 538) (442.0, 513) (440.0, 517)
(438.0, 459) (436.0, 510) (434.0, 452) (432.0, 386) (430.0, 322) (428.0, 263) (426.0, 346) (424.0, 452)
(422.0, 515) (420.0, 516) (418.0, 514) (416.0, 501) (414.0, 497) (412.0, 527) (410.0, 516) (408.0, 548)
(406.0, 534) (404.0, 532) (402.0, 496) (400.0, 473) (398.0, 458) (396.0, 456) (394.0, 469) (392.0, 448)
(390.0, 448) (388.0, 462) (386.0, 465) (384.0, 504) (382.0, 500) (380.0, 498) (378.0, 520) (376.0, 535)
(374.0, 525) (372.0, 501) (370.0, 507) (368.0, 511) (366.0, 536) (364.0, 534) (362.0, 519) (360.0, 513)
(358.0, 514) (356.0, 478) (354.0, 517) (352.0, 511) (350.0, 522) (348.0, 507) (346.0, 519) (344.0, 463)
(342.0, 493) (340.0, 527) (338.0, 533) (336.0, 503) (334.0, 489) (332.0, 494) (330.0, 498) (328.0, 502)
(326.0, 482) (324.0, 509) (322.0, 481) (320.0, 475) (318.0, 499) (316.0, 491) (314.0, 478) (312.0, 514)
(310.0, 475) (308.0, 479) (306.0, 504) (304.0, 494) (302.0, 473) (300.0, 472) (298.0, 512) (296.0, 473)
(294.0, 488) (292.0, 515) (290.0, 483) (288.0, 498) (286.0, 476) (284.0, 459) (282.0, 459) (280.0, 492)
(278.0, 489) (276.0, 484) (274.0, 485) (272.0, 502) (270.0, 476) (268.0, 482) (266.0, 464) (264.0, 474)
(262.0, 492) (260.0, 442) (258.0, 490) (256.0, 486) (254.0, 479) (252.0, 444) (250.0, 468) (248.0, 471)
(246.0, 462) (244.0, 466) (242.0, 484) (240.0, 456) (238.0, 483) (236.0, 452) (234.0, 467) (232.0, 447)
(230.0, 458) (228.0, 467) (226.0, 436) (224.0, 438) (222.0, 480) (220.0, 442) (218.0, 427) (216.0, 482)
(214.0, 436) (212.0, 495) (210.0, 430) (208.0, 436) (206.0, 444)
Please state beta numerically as 258.0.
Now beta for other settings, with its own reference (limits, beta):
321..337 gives 324.0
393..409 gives 408.0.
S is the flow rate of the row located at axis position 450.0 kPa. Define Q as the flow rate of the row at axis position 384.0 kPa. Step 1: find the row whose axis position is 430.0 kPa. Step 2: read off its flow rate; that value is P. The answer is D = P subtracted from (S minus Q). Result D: -341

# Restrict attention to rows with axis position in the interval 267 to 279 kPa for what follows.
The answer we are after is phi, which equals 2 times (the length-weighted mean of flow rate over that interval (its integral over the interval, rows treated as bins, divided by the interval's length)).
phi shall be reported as 973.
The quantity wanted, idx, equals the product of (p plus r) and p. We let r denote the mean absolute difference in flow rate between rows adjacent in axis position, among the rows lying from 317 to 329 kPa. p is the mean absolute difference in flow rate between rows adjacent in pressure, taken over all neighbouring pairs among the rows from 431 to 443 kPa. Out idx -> 3242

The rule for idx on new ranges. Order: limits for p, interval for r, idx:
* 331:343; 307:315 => 786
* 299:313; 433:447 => 947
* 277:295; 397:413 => 701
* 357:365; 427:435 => 516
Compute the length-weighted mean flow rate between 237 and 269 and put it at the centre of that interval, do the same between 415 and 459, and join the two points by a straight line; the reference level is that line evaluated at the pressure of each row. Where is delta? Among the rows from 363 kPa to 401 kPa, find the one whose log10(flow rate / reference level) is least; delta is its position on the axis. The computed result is 390.0 kPa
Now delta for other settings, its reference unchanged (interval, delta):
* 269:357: 282.0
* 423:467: 428.0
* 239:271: 260.0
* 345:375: 356.0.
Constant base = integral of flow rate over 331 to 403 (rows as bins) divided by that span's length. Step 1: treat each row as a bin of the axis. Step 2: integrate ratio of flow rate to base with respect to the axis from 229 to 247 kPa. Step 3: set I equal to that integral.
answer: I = 16.7 kPa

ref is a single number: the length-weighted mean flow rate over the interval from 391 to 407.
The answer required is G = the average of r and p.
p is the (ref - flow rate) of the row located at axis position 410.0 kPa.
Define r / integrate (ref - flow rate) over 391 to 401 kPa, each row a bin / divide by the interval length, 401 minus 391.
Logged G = -5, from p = -33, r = 22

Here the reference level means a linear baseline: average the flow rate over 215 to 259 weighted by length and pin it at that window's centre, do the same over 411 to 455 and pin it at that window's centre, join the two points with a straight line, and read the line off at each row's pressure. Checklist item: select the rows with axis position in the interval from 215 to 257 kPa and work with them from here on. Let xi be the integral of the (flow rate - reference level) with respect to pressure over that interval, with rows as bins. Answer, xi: -53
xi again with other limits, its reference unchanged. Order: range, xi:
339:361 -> 877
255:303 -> 856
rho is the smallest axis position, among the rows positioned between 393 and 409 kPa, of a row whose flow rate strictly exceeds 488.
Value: 402.0 kPa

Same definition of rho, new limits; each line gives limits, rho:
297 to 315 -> 298.0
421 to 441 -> 422.0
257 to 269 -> 258.0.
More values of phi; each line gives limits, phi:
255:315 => 967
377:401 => 950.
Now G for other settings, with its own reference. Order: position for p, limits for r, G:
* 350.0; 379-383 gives -27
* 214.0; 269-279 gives 22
